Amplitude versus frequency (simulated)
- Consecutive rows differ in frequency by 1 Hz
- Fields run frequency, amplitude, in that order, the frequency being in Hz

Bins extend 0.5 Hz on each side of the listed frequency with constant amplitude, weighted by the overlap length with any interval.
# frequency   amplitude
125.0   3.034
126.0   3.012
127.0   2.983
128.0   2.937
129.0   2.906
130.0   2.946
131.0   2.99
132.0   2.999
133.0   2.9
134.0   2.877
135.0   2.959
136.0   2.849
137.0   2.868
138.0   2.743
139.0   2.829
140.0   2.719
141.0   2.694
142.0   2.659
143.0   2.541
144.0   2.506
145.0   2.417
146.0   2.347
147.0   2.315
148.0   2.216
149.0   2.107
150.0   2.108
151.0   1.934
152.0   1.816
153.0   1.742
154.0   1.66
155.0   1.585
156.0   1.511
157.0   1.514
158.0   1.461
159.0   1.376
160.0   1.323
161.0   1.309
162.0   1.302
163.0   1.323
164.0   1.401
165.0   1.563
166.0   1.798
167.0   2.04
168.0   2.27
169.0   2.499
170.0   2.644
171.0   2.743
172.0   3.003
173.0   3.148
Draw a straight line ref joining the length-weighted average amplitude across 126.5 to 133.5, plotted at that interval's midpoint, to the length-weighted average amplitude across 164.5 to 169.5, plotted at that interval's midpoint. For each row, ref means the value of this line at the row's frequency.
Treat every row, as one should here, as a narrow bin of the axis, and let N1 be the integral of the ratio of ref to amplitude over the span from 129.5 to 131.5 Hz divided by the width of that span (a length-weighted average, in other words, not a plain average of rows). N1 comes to 0.99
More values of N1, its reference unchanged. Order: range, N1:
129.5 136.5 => 0.98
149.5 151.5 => 1.21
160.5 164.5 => 1.61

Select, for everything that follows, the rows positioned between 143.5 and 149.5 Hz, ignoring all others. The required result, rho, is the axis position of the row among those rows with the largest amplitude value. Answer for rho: 144.0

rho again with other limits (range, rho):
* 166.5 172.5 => 172.0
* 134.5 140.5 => 135.0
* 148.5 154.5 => 150.0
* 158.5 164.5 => 164.0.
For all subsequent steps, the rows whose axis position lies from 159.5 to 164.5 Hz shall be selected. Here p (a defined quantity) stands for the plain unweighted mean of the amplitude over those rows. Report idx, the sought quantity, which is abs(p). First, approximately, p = 1.3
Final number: 1.3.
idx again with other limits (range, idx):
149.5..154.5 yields 1.9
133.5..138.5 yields 2.9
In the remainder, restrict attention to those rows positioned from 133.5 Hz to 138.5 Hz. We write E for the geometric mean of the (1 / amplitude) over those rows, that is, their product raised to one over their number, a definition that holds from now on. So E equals 0.35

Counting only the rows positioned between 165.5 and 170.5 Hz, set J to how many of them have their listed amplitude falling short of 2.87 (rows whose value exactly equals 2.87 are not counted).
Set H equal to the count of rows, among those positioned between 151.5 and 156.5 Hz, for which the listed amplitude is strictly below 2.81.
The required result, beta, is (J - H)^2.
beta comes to 0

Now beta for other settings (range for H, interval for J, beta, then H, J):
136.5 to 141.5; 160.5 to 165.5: 4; 3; 5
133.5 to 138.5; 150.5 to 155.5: 16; 1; 5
